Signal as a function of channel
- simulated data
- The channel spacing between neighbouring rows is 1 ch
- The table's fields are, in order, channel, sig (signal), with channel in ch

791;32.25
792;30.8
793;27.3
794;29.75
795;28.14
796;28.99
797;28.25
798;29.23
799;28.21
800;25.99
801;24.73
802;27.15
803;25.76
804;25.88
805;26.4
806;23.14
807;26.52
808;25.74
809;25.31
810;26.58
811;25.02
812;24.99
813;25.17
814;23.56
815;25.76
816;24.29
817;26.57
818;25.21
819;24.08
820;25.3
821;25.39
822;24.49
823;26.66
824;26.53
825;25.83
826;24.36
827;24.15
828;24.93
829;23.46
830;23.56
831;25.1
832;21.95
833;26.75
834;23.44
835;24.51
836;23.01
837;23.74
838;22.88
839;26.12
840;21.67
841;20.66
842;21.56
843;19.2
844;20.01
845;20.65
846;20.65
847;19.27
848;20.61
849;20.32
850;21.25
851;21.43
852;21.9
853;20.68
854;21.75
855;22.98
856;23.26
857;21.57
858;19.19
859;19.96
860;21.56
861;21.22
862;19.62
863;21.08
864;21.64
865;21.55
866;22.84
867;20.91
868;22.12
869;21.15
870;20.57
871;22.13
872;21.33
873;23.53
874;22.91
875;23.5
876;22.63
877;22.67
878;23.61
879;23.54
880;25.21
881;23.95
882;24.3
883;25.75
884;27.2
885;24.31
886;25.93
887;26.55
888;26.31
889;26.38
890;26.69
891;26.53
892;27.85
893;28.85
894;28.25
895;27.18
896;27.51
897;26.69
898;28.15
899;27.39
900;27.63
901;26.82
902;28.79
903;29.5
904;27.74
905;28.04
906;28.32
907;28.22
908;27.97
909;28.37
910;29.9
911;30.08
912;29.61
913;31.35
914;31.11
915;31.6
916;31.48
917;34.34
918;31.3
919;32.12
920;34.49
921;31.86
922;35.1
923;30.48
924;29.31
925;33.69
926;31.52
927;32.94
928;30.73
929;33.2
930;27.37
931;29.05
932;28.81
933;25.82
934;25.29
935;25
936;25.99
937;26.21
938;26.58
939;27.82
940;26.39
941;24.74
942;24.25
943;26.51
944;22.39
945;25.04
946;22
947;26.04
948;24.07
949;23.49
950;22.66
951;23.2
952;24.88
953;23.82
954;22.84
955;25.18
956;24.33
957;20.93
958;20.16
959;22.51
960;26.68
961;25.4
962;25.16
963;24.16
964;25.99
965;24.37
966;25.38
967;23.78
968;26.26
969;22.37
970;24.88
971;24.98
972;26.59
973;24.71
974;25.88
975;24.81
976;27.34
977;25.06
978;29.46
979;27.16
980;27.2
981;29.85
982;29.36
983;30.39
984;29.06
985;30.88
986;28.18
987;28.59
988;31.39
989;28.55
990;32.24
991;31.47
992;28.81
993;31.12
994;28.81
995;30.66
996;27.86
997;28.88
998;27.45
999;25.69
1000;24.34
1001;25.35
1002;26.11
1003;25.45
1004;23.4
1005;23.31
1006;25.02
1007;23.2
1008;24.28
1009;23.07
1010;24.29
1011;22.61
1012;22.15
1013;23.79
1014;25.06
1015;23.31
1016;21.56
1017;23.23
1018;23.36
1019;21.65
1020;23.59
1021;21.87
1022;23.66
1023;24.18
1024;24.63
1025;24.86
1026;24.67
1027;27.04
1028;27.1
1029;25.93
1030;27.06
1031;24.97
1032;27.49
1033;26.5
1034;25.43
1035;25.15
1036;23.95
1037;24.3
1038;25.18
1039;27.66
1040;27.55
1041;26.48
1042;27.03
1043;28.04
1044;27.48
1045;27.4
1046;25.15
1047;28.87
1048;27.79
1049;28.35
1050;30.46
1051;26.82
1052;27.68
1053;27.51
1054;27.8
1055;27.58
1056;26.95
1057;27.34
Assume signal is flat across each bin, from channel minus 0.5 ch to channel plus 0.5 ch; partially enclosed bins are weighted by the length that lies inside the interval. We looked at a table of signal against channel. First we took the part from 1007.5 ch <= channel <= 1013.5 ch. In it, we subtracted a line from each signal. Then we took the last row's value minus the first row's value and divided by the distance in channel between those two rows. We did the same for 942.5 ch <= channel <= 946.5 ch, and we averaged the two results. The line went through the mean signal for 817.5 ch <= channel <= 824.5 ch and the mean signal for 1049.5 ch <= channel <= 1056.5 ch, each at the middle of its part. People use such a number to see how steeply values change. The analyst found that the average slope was -0.8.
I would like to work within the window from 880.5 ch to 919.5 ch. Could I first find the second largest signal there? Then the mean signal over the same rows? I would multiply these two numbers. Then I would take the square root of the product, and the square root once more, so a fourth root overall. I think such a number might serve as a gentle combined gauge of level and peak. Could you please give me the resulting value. 5.49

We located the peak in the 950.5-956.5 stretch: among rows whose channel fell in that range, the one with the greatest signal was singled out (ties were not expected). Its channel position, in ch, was 955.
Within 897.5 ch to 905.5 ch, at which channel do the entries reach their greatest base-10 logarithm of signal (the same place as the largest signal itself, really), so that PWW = 903 ch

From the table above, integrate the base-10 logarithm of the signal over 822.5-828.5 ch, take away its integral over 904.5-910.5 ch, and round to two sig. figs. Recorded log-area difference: -0.30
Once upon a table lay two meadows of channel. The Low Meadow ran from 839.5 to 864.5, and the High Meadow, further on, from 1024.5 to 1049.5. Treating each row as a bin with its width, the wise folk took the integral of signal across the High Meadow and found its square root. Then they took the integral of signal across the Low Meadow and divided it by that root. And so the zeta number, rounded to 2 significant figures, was 20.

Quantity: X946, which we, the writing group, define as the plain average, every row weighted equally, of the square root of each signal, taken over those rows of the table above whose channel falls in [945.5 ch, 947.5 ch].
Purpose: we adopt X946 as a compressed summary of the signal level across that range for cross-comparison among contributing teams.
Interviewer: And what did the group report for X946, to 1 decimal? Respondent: 4.9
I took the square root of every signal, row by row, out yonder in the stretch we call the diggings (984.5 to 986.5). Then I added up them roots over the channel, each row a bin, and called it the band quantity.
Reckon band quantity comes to 10.9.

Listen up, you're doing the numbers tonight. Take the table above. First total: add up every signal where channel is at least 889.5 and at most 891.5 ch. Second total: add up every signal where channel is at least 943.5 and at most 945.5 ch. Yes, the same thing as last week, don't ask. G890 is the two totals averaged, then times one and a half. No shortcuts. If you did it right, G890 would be 75.5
